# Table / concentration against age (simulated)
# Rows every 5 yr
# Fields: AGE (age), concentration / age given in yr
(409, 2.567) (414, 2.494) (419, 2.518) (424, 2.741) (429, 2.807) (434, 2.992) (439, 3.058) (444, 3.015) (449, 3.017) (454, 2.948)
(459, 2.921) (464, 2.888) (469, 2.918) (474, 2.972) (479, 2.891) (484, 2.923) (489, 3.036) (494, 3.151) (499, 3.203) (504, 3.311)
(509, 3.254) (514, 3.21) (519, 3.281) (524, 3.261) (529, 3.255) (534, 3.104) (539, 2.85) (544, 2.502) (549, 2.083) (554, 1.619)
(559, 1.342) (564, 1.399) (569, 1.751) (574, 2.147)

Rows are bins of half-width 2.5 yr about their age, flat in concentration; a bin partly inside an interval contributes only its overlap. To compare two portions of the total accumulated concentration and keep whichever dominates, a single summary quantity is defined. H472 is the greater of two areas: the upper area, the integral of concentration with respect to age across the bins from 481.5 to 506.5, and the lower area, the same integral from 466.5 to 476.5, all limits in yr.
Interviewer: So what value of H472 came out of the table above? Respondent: 78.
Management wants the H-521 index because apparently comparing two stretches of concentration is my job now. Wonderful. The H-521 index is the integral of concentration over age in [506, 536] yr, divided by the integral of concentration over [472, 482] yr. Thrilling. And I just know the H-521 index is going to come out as 3.3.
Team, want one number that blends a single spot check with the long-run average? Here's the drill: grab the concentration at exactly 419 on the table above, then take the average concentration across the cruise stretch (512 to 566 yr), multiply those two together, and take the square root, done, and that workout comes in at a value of 2.53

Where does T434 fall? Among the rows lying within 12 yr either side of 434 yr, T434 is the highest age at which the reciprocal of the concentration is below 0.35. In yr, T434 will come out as 444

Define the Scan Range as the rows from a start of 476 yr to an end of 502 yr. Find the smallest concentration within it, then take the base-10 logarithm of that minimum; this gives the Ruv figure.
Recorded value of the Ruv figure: 0.46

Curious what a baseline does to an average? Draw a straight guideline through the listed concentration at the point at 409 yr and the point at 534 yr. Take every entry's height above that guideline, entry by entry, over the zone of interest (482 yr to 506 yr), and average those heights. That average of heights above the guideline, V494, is 0.19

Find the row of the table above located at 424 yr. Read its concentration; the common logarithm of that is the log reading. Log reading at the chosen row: 0.438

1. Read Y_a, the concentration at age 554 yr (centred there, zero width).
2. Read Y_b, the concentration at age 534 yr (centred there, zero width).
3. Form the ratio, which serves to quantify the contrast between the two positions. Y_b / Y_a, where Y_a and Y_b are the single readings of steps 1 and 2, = 1.92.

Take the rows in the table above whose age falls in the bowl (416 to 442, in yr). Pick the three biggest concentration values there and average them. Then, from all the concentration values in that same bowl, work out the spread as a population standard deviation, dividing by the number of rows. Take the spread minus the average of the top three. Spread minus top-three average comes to -2.76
